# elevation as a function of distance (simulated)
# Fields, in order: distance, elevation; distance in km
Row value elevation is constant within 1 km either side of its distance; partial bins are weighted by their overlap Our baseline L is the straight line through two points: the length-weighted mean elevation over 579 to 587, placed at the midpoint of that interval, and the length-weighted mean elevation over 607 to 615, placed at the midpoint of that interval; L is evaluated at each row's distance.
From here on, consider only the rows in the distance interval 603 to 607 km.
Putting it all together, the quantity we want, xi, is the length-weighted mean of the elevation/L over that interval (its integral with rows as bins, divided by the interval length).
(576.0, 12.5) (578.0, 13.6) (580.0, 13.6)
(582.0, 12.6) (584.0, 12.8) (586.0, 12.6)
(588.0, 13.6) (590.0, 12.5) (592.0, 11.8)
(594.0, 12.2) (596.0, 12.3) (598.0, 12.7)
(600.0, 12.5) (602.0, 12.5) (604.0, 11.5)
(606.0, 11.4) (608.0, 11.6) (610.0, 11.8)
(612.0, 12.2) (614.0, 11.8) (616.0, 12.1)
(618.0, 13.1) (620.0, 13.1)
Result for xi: 0.95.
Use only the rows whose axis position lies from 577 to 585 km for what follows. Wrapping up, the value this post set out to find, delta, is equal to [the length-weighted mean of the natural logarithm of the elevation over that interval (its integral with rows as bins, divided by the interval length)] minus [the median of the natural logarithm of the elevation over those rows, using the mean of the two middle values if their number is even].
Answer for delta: -0.004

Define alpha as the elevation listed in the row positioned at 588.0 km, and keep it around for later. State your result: 13.6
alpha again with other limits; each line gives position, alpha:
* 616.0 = 12.1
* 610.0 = 11.8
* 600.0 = 12.5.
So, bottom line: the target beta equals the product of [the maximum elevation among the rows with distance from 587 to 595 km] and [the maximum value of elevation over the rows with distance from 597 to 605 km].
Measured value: 173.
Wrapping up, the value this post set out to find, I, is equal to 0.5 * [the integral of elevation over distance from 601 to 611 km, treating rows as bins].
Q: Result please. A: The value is 58.8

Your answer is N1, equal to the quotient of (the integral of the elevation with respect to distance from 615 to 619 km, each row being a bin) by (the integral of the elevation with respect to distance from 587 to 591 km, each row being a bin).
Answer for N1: 0.97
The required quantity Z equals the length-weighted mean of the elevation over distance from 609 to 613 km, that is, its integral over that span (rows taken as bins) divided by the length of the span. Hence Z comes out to 12.0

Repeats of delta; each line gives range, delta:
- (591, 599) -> 0.000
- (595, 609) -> -0.020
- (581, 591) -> 0.017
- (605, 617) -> 0.001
